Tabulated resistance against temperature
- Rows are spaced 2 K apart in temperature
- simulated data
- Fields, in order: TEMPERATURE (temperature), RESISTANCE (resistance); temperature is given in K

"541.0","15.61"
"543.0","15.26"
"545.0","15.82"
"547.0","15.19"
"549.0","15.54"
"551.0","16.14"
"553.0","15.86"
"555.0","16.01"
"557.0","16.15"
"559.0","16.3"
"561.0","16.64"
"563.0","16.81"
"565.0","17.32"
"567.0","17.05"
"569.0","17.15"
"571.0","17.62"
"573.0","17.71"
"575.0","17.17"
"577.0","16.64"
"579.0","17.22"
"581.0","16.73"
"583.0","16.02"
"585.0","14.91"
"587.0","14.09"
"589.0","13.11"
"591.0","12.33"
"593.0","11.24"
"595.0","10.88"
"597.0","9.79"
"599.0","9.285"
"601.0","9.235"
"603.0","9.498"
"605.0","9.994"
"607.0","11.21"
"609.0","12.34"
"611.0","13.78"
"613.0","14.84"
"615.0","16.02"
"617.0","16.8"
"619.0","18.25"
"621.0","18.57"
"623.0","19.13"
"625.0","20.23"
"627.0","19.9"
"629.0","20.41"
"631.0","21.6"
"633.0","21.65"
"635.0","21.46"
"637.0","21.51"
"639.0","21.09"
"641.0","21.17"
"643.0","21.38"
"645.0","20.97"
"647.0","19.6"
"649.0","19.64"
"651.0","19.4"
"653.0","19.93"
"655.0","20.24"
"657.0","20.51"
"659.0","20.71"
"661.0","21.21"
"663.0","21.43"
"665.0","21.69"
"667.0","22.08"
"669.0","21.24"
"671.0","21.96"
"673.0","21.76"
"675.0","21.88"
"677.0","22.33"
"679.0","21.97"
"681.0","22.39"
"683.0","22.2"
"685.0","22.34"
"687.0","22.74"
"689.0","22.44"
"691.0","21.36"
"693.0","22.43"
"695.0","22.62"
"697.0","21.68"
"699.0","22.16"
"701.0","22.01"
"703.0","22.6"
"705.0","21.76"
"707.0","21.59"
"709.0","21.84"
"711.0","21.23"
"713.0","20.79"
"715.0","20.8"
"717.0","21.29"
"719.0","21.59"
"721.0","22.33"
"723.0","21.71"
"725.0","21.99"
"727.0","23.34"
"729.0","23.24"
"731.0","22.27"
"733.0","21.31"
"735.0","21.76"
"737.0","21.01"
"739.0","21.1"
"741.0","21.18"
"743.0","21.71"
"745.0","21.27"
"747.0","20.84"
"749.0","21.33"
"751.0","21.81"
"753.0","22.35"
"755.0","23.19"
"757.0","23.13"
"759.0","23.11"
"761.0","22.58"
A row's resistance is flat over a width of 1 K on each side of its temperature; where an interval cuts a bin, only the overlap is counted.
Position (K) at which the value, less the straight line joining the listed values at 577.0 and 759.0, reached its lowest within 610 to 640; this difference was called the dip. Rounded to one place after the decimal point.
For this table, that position 611.0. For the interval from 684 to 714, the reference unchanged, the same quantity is 713.0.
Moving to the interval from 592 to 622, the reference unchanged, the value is 601.0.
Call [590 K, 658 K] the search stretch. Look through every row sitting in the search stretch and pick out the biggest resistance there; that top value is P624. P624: 21.65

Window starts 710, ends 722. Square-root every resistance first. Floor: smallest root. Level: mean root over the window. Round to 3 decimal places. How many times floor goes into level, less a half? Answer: 0.513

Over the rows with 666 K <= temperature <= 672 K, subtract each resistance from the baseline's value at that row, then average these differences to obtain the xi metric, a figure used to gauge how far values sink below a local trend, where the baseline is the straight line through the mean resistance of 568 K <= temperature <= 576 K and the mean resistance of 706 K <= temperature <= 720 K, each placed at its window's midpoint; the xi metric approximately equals -1.7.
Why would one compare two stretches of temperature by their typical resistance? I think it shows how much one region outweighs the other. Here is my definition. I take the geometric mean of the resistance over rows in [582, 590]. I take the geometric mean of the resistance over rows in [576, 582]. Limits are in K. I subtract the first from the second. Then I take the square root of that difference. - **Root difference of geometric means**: 1.5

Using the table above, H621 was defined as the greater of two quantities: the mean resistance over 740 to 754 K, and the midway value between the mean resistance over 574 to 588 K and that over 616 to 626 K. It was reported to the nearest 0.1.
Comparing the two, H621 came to 21.5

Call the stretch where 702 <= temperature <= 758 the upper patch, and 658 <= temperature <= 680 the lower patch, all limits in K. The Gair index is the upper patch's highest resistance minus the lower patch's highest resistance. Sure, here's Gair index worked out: 1.0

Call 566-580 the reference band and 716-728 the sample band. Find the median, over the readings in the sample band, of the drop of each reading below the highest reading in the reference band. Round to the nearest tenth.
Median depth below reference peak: -4.1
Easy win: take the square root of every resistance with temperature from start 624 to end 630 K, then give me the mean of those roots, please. 4.49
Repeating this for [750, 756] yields 4.74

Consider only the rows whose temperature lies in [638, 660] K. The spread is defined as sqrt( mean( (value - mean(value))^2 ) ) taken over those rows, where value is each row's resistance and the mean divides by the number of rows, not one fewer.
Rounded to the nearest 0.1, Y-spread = 0.7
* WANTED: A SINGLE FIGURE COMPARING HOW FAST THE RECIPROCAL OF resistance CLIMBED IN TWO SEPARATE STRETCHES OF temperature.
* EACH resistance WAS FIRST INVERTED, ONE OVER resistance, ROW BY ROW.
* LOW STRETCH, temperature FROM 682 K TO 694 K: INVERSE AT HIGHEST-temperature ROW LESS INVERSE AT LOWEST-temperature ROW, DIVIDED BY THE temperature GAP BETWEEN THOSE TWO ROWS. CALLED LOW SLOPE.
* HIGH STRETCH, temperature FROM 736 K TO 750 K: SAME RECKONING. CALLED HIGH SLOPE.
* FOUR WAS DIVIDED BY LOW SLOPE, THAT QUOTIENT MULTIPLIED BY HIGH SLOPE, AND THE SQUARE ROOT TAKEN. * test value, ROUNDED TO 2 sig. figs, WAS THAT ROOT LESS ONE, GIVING 1.3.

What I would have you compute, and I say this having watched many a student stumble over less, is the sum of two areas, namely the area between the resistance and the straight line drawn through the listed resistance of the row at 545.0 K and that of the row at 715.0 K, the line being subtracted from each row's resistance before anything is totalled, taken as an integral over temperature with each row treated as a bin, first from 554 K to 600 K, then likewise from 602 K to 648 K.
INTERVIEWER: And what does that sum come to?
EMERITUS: -87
